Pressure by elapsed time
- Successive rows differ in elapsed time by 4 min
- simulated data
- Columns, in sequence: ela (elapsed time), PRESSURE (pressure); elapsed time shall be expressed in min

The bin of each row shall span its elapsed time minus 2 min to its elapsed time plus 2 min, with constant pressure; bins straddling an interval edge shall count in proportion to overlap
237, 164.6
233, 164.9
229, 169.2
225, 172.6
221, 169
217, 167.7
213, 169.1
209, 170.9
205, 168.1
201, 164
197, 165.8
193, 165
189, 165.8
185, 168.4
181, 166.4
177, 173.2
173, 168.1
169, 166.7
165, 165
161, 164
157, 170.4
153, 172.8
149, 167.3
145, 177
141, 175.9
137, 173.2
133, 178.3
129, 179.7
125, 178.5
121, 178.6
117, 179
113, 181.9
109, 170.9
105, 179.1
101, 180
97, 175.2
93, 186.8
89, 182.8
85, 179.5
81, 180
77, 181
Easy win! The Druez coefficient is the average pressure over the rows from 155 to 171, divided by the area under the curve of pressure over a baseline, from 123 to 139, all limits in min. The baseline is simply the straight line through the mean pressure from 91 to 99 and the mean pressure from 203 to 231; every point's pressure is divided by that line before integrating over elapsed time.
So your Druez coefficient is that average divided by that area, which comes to 10.4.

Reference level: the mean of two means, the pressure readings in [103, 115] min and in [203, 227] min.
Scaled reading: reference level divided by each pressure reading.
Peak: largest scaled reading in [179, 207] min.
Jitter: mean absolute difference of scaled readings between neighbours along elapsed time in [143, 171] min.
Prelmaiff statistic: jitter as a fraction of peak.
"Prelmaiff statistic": 0.025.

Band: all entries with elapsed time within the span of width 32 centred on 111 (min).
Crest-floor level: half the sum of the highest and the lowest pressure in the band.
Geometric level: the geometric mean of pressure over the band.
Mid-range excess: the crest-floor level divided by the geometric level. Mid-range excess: 0.992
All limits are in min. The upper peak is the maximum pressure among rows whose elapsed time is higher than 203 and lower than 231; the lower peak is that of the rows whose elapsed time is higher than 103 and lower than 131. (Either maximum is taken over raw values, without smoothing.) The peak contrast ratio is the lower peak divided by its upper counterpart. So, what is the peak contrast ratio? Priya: 1.054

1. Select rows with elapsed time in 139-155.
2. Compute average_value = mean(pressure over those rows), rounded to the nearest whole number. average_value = 173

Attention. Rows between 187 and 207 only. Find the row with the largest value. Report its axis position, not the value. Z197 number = 205 min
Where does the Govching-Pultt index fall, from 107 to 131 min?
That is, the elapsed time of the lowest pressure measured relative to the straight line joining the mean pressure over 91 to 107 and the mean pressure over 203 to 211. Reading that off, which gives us 109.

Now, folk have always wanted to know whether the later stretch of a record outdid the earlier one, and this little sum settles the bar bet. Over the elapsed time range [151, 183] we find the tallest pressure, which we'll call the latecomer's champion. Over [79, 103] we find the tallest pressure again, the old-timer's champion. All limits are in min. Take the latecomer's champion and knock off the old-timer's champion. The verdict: -14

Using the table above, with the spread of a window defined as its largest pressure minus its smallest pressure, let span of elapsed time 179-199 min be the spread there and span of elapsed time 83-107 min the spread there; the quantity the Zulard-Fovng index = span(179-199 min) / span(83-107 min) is 0.29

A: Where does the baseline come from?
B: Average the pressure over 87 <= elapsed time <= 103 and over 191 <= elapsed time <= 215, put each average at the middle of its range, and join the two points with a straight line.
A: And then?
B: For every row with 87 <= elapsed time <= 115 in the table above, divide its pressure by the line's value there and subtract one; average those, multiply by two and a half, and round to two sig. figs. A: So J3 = -0.012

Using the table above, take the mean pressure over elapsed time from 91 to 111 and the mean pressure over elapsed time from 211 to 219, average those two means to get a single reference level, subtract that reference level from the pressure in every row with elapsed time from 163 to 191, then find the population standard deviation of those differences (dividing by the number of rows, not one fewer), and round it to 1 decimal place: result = 2.5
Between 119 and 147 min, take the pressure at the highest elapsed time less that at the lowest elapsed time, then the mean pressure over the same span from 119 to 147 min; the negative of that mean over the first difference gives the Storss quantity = 111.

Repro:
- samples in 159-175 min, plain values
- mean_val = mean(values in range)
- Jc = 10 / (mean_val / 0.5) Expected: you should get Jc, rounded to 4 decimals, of 0.0301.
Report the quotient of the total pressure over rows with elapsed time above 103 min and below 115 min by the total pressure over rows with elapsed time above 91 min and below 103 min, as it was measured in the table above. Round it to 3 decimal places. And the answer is 0.981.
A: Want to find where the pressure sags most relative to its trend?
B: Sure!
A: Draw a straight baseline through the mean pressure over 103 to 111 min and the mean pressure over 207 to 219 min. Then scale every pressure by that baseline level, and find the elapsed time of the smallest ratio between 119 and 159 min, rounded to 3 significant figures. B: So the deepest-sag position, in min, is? 149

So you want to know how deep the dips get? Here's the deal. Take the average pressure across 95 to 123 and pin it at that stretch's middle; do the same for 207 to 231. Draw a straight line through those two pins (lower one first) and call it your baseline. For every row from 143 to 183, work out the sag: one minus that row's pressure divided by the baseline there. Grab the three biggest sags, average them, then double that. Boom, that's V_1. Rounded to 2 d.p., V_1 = 0.10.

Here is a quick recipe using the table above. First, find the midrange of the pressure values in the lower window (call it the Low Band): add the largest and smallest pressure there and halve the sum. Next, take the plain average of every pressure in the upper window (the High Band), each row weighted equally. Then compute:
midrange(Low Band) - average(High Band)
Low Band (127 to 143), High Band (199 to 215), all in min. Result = 8.4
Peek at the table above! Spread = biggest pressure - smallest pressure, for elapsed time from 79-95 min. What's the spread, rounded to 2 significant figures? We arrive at 7.3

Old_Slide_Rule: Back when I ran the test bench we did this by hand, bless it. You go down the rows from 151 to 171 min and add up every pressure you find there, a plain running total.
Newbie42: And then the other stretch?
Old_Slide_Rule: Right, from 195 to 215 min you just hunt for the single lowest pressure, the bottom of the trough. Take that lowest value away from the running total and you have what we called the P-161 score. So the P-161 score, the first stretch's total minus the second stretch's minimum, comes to 675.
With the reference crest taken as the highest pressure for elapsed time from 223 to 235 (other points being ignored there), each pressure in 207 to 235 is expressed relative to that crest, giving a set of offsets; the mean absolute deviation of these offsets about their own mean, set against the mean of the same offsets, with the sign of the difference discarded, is 5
